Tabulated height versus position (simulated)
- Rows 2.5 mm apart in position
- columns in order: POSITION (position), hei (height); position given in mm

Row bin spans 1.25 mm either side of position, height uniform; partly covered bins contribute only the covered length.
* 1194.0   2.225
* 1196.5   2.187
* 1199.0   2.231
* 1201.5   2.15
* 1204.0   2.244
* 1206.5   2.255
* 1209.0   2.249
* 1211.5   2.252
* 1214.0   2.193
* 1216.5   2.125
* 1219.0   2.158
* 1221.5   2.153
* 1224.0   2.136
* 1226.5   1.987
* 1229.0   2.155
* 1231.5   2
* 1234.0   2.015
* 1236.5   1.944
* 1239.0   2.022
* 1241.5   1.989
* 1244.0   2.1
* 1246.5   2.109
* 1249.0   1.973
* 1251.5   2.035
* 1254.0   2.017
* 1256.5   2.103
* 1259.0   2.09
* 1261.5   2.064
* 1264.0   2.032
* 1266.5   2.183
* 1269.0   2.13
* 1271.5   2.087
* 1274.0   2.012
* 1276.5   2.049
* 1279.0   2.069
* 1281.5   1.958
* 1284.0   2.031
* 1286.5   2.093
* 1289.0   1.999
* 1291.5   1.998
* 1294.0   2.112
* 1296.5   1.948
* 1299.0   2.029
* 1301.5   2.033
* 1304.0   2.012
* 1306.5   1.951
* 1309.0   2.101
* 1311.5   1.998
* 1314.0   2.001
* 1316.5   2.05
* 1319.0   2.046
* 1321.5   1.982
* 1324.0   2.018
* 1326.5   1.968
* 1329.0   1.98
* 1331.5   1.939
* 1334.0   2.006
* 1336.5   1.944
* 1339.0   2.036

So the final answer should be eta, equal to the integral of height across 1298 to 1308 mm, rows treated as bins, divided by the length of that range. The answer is 2.01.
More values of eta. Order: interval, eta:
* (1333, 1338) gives 1.98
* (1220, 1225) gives 2.15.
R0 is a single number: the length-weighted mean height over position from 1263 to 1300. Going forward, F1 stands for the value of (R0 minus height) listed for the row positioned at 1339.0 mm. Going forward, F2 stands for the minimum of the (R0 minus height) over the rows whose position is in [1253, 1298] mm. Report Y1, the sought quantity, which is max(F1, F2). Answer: 0.013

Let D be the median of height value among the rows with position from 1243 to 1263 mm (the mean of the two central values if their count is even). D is 2.08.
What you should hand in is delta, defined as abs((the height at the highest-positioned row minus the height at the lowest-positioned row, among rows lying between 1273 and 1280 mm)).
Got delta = 0.06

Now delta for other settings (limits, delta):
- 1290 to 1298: 0.05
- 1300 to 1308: 0.08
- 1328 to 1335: 0.03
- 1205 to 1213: 0.00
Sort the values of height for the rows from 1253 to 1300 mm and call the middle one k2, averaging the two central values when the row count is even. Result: 2.05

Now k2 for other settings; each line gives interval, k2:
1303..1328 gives 2.01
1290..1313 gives 2.01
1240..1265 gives 2.05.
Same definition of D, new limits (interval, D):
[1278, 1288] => 2.05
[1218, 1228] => 2.14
